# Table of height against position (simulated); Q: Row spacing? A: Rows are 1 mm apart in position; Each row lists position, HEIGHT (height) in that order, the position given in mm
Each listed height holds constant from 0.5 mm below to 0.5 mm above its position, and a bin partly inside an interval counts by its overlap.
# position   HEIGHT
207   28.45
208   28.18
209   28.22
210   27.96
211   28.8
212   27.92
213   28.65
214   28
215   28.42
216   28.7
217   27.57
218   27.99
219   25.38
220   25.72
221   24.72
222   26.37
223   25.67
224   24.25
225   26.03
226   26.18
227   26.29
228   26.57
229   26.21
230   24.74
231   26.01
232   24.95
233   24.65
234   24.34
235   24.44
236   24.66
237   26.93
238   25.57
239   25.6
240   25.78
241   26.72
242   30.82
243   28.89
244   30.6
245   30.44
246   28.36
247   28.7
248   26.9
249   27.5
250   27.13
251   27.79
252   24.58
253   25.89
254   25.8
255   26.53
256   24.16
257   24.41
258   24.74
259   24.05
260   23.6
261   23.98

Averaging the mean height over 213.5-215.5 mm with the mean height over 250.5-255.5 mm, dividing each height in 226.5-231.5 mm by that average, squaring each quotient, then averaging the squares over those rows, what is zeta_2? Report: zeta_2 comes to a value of 0.91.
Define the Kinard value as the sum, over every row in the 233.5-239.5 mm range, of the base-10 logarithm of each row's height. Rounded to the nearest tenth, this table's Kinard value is 8.4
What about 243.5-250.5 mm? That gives 10.2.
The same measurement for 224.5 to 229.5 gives 7.1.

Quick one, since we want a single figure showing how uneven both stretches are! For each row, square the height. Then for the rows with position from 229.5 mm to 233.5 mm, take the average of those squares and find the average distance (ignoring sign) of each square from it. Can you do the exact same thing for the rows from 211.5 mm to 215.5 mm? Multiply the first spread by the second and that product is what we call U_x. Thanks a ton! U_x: 381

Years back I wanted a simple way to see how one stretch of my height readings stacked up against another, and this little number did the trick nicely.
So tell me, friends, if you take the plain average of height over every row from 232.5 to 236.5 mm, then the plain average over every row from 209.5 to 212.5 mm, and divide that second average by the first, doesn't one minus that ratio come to -0.15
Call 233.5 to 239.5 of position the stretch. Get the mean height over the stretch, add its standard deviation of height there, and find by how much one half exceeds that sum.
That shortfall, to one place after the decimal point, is -25.7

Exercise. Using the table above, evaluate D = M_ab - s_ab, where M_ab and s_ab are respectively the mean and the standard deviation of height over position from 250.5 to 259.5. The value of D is 24.1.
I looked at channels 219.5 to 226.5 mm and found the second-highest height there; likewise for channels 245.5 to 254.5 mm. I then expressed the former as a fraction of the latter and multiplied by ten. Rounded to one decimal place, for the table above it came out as 9.2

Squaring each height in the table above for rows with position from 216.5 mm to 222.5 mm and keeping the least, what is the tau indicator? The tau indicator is 611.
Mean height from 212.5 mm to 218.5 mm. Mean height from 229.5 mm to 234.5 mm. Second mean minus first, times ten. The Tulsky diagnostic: -33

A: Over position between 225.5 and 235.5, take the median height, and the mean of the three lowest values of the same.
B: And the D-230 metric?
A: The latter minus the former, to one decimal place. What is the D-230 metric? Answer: -1.0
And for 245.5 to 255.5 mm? -1.6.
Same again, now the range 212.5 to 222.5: -2.5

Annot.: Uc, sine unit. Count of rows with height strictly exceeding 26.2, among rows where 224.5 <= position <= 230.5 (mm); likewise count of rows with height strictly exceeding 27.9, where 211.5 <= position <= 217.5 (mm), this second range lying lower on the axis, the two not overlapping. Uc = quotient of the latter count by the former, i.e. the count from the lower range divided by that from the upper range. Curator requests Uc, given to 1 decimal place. 1.7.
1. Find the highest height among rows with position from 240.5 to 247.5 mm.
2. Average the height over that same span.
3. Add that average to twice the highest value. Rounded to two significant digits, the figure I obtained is 91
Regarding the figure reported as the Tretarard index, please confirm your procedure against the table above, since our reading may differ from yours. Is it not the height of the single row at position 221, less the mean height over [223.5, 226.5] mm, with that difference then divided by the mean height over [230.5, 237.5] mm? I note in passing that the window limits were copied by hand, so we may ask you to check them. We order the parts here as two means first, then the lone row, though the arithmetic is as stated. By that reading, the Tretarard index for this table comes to -0.03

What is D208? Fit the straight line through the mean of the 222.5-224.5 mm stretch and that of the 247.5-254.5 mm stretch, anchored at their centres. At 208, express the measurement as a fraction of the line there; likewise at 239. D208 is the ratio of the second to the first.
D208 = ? 0.85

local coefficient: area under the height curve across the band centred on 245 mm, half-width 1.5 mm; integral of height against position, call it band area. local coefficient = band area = 89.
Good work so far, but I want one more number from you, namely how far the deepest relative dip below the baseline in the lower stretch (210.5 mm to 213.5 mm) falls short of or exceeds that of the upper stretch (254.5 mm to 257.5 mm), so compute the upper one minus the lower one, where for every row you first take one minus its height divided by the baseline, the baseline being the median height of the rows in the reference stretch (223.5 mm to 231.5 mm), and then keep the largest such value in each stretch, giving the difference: 0.14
